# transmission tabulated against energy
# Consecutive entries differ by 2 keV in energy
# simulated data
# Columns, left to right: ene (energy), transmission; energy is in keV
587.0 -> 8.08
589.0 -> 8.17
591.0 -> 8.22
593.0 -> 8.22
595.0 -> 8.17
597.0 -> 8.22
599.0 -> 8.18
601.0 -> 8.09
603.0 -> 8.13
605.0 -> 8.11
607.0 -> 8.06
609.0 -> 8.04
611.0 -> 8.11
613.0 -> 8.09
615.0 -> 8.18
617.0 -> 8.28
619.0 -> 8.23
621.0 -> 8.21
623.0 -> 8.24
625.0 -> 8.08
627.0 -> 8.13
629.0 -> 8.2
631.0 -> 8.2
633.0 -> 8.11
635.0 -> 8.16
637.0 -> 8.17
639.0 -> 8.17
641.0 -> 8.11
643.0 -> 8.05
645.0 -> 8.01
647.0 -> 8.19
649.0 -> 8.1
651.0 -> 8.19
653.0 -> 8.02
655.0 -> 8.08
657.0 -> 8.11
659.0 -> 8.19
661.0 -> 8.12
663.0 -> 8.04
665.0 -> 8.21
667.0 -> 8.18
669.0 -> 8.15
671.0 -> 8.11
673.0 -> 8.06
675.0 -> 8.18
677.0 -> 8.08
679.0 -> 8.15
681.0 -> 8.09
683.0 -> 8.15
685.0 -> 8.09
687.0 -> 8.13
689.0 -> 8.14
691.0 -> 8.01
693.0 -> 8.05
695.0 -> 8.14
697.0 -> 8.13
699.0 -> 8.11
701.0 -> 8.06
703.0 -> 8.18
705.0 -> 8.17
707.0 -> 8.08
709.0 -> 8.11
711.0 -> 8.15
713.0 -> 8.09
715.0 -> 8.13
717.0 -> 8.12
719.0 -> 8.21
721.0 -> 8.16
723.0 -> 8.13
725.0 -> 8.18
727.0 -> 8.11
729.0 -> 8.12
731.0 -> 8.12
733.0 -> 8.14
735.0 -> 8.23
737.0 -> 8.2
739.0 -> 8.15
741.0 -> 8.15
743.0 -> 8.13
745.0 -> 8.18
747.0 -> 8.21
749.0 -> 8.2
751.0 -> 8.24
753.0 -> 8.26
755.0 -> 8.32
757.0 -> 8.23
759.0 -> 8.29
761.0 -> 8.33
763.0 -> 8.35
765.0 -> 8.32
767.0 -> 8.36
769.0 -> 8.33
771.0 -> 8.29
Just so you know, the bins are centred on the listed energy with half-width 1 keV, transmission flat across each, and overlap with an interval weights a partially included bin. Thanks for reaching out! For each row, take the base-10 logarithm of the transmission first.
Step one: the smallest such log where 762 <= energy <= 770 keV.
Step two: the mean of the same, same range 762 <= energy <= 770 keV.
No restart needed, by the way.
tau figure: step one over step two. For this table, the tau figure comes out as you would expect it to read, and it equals 0.999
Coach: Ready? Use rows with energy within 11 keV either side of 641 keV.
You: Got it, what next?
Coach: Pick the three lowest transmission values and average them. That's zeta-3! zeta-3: 8.05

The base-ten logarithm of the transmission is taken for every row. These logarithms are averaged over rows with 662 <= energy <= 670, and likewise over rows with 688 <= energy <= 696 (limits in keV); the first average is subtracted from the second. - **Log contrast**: -0.0032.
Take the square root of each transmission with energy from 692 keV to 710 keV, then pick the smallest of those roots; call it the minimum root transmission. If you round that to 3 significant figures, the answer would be 2.84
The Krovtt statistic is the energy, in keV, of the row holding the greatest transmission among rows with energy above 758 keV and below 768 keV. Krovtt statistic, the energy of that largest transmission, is 767.0 keV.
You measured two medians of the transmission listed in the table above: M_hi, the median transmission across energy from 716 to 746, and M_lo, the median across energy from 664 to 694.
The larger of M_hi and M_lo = 8.15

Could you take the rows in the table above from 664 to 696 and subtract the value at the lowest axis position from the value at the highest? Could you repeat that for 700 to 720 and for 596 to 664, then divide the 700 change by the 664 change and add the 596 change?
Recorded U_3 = -2.3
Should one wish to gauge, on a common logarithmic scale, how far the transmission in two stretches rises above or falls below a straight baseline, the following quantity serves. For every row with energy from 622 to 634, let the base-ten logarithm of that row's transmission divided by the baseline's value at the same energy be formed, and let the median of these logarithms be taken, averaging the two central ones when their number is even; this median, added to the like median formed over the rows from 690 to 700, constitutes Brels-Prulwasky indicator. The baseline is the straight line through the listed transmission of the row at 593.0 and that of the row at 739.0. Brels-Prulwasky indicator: -0.0052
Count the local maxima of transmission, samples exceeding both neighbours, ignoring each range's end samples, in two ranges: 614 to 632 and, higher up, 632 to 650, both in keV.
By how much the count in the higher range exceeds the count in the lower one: -1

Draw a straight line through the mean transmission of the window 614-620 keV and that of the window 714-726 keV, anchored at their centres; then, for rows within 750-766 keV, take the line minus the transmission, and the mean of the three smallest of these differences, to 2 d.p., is -0.21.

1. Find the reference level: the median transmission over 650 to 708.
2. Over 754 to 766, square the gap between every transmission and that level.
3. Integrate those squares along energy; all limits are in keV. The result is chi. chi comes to 0.44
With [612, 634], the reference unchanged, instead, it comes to 0.16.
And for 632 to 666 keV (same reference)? 0.13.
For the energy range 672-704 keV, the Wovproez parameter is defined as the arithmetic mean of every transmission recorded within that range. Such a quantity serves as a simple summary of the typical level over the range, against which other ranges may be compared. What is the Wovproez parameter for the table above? 8.11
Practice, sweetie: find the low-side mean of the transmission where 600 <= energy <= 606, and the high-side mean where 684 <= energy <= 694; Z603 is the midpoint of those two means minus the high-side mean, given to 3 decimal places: 0.013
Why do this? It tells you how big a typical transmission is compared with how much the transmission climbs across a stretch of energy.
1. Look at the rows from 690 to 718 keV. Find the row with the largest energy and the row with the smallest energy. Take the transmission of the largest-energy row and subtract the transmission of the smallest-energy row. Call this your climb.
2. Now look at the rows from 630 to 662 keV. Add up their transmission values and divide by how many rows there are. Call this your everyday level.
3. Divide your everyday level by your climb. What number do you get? 74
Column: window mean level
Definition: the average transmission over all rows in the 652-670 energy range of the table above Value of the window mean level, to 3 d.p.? 8.122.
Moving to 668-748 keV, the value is 8.132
